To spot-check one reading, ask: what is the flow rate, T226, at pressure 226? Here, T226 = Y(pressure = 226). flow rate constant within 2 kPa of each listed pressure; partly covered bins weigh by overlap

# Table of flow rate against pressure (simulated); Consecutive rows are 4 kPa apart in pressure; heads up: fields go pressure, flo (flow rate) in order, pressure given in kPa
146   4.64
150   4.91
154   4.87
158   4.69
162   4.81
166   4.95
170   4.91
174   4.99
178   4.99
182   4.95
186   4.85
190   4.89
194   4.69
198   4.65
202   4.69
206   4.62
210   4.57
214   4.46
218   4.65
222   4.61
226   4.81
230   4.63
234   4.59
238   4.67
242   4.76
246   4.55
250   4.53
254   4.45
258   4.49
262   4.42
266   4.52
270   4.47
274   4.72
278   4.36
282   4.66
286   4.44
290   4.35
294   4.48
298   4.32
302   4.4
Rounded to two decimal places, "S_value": 4.81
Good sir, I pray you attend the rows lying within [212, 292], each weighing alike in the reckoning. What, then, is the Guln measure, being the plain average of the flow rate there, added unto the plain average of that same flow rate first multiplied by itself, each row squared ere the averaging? 25.3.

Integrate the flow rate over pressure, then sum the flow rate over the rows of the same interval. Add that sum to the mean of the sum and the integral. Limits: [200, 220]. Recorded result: 80.5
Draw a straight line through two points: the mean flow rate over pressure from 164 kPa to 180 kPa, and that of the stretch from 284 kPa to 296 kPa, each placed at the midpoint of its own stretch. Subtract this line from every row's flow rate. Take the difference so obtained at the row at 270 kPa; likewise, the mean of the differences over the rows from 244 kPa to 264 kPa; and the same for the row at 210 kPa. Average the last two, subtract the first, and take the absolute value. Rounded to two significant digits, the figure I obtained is 0.11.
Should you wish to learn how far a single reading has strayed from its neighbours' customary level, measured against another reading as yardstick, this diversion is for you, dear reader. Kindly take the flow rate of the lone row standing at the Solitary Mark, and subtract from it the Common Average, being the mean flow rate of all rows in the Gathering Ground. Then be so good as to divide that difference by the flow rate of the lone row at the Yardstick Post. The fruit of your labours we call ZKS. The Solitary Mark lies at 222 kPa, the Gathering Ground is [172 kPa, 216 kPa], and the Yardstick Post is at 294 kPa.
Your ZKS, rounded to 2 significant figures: -0.033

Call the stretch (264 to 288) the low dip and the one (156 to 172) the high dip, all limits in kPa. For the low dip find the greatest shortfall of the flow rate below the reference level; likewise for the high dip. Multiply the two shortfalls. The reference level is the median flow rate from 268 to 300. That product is -0.0223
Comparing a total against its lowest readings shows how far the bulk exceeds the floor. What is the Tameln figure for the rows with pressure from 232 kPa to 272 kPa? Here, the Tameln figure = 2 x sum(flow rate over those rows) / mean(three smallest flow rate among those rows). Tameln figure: 20.44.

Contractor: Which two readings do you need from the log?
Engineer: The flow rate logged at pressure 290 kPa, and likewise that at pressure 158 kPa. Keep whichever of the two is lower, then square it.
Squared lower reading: 18.9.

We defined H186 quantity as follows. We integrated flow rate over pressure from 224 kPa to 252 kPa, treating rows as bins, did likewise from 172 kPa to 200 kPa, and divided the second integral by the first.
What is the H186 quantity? 1.05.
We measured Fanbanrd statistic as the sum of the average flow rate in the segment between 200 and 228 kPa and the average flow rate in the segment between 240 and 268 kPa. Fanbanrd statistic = 9.2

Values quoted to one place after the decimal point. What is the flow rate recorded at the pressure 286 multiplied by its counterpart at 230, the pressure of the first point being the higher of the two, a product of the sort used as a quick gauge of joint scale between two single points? 20.6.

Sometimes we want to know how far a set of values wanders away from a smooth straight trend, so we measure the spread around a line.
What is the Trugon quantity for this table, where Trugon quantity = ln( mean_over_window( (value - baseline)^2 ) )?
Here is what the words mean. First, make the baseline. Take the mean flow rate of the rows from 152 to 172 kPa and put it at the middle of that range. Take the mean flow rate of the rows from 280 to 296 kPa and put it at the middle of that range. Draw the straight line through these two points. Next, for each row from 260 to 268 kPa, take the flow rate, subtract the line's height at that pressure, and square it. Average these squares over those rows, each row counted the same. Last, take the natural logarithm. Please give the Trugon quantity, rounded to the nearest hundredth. -4.63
